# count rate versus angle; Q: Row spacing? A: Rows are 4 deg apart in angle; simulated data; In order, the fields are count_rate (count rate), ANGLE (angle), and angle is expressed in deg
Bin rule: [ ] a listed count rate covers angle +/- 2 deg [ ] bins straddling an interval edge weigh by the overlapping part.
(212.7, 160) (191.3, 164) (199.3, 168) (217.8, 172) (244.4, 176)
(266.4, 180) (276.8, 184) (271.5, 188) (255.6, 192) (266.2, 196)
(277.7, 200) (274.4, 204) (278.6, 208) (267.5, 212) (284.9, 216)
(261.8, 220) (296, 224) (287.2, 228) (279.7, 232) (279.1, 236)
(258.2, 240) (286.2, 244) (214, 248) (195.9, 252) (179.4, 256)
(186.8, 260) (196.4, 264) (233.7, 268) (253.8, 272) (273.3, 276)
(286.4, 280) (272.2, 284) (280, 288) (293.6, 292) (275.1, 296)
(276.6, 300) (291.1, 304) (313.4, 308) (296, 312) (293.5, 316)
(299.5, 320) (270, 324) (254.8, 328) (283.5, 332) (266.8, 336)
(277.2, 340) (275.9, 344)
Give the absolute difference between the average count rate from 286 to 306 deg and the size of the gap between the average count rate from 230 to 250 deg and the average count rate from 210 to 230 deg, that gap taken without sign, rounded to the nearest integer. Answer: 267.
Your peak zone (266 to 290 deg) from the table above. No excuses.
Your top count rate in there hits 286.4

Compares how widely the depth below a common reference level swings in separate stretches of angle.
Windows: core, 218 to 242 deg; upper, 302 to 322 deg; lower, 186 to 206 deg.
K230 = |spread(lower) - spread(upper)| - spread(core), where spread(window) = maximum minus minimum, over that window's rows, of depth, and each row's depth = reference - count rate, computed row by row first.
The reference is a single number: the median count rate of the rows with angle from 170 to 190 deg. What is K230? -38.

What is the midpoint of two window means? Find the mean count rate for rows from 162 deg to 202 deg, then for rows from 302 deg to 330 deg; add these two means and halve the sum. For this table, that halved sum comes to 268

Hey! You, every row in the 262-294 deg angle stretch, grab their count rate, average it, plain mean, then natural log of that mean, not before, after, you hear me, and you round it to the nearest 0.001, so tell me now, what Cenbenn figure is 5.565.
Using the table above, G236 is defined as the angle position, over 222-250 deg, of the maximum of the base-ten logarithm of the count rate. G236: 224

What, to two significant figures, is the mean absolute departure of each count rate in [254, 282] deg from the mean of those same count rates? 36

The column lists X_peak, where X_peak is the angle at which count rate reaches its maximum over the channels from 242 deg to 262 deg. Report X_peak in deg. 244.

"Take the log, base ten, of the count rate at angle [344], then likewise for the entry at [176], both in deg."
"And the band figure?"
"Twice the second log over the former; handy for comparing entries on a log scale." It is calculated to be 1.957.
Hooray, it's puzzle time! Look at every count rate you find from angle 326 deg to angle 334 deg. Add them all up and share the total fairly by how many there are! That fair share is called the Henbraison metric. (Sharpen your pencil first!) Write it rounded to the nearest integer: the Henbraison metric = 269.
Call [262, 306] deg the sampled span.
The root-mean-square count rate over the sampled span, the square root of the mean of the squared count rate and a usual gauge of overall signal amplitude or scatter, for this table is 268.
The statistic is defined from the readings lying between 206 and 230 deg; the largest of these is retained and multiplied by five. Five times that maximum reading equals 1480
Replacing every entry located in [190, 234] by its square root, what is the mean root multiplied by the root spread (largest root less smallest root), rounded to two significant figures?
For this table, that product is 20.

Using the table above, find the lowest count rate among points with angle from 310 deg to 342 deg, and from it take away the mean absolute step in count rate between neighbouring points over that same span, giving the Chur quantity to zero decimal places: 239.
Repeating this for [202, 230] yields 245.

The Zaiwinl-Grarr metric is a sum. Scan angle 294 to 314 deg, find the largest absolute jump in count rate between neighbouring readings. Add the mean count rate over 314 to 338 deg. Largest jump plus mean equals 300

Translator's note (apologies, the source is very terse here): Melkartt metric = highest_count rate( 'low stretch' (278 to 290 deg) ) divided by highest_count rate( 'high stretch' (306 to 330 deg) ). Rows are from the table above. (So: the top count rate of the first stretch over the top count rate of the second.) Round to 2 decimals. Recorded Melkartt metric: 0.91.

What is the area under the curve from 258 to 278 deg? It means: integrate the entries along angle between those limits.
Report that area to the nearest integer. 4576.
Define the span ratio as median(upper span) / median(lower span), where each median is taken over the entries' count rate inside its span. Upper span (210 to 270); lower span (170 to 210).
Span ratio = 0.97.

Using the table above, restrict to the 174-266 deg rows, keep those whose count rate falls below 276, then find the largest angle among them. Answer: 264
